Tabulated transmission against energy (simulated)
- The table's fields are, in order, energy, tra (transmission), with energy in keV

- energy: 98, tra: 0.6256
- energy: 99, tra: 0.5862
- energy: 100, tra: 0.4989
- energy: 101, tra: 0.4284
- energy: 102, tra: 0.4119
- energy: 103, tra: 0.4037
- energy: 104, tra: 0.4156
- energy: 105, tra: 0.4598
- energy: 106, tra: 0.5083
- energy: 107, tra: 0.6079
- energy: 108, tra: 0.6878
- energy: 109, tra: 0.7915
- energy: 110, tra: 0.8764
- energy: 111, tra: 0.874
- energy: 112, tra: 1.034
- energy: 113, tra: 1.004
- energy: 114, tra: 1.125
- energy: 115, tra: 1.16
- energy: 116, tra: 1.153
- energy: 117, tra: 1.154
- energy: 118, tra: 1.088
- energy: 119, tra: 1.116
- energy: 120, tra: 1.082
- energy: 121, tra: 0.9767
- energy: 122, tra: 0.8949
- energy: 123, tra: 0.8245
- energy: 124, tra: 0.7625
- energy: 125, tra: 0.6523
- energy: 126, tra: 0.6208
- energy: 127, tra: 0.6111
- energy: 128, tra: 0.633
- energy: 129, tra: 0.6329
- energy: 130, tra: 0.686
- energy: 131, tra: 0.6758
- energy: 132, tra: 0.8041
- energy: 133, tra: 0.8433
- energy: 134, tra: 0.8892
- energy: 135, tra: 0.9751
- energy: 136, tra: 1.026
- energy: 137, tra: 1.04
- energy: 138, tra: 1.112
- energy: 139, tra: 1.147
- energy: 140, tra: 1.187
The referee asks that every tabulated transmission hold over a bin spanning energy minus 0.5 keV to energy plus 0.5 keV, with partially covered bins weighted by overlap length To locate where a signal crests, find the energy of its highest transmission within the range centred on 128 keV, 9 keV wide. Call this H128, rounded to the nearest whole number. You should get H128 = 132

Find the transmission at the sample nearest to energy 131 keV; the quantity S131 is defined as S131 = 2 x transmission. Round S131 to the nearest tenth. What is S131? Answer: 1.4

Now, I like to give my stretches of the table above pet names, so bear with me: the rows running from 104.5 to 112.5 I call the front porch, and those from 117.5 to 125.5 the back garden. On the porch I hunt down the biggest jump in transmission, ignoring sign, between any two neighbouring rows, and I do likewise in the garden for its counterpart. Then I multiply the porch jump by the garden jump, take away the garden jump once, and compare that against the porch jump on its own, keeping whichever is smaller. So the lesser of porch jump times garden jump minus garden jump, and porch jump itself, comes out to -0.093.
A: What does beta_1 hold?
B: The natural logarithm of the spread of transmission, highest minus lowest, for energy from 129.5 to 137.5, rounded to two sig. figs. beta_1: -1.0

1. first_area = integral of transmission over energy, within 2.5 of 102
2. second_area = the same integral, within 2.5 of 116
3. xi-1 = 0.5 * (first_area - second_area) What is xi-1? -1.8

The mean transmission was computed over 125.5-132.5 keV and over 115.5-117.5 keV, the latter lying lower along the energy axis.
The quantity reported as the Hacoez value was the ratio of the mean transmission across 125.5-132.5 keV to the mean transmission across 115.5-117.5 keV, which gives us 0.58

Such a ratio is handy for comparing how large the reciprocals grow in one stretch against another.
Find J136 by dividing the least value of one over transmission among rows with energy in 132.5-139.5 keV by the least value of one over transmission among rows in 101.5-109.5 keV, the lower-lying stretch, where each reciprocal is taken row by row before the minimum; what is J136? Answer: 0.69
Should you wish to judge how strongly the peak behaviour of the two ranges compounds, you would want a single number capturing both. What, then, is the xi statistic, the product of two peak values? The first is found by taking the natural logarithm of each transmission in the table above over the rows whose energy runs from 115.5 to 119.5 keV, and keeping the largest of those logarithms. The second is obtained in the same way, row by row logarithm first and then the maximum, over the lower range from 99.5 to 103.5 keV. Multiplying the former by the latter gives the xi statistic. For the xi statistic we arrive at -0.10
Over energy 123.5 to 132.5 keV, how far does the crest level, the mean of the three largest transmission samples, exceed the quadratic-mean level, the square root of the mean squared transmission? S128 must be 0.073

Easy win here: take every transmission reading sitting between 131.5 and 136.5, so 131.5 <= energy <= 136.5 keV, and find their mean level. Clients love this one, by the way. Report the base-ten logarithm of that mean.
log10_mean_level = -0.04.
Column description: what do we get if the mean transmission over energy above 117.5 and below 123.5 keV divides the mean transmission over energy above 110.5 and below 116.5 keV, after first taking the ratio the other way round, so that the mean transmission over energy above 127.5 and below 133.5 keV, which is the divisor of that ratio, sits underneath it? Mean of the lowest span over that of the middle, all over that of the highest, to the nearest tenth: 1.5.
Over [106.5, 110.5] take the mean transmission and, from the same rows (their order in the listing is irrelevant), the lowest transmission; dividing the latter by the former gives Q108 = 0.82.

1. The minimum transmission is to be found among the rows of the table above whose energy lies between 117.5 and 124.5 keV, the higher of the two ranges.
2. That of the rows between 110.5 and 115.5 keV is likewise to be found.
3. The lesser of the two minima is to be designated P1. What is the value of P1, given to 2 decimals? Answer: 0.76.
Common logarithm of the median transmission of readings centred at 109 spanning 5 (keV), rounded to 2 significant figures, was -0.10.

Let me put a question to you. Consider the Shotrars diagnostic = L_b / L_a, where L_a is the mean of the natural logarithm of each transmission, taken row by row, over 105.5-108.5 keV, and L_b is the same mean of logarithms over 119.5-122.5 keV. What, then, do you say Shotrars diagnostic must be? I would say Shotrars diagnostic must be 0.0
